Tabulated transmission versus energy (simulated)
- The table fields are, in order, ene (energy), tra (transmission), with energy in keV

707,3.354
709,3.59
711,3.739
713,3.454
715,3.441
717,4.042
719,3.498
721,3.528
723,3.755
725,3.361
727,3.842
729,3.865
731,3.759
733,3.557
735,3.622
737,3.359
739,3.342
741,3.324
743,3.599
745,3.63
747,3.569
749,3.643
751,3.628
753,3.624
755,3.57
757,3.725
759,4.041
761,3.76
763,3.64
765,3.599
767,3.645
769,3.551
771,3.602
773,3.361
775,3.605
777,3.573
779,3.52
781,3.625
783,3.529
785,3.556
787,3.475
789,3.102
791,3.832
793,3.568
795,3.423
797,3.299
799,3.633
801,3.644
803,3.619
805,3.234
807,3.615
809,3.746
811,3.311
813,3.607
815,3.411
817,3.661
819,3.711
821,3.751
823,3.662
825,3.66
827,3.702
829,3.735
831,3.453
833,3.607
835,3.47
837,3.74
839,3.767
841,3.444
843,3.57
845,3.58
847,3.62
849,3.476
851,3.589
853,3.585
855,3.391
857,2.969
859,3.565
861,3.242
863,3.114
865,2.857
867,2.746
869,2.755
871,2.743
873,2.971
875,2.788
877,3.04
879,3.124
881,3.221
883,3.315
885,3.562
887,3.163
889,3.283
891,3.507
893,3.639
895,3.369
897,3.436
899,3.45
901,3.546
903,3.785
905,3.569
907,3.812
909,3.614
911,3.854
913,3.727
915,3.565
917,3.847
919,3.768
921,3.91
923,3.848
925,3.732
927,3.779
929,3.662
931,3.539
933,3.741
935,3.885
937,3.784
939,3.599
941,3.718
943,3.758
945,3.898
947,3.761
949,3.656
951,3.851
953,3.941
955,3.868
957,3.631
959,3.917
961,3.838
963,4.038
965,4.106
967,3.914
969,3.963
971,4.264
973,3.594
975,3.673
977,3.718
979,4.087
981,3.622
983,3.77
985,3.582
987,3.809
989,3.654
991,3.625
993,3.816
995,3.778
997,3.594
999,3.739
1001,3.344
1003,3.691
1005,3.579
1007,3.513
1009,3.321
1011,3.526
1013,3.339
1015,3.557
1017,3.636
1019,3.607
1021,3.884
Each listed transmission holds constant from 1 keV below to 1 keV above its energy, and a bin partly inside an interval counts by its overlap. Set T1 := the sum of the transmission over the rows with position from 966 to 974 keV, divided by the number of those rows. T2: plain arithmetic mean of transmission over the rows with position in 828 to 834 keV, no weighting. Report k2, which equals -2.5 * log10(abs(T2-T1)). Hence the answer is 1.2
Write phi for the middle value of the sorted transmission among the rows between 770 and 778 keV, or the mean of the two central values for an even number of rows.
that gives 3.59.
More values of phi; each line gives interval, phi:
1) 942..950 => 3.76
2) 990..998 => 3.70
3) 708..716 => 3.52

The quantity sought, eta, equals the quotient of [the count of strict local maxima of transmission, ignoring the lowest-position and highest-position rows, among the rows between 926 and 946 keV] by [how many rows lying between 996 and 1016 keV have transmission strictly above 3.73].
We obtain 1.0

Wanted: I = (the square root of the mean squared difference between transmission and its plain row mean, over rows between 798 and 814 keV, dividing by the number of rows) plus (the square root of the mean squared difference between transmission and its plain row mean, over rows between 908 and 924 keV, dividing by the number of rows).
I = 0.28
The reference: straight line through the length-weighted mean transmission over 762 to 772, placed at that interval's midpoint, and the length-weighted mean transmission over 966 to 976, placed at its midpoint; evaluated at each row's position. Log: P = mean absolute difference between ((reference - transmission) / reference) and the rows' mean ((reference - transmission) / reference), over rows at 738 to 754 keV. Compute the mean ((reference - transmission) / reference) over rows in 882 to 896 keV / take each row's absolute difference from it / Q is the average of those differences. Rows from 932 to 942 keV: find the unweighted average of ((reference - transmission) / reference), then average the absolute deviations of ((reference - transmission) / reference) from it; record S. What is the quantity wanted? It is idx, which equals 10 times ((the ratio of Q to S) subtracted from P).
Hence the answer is -19.3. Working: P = 0.0285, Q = 0.037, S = 0.019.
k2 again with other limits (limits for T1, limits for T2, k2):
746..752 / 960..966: 1.0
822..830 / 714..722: 3.0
